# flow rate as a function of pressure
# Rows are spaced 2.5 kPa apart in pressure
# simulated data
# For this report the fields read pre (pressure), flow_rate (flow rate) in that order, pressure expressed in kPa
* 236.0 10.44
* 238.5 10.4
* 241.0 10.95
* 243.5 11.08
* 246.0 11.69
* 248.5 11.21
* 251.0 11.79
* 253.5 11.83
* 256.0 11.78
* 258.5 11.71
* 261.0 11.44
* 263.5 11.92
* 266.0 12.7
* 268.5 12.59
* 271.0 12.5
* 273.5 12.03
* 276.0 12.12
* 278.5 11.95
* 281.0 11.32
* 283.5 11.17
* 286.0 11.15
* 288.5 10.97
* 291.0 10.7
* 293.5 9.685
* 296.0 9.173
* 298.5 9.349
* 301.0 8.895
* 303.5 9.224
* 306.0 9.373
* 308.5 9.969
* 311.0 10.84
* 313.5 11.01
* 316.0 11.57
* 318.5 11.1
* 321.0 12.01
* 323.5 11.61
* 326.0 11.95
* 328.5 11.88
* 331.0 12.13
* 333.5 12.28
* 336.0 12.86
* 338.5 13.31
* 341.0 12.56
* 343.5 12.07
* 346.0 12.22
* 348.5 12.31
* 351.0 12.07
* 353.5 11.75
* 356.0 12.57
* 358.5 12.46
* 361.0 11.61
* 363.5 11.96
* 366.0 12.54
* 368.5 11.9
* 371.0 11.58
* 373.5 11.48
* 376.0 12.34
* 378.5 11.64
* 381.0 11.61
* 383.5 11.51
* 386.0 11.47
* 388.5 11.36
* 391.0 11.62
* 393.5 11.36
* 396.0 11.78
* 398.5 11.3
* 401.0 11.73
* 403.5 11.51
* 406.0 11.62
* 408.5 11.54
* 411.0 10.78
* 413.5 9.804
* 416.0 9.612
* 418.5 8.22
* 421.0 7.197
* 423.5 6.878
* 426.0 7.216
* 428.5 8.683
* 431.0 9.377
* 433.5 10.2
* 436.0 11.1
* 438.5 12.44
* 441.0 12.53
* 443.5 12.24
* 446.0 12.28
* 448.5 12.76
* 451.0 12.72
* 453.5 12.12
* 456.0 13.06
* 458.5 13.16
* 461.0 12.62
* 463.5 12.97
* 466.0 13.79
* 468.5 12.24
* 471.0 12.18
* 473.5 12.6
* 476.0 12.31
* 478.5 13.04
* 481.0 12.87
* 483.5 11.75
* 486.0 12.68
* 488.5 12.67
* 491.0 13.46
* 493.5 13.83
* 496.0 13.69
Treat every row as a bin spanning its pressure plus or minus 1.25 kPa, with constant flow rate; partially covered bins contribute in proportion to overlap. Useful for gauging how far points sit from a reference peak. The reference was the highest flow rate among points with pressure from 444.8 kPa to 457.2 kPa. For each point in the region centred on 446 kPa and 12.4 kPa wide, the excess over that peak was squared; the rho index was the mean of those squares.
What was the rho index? 0.4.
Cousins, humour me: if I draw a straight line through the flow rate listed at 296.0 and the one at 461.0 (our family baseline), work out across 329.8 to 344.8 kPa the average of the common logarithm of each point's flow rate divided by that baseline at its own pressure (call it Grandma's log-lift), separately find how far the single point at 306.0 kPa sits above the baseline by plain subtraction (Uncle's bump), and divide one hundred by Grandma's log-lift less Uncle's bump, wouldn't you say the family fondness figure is 950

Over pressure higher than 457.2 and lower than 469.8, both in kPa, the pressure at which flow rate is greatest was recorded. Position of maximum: 466.0 kPa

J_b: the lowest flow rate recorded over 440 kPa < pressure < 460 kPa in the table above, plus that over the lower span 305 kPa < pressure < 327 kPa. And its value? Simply 21.5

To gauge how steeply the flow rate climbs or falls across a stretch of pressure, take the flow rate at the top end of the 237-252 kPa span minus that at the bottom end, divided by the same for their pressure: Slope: 0.11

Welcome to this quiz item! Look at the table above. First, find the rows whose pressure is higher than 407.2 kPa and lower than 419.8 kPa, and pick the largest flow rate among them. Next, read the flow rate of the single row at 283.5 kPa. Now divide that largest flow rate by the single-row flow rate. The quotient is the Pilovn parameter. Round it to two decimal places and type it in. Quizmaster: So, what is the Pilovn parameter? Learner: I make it 1.03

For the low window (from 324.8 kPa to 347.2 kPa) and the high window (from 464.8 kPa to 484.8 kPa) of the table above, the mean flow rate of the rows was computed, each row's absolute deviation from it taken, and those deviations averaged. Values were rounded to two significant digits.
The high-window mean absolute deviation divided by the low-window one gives 1.3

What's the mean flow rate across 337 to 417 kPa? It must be 11.7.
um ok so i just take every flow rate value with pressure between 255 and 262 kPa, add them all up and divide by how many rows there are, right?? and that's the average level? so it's 11.6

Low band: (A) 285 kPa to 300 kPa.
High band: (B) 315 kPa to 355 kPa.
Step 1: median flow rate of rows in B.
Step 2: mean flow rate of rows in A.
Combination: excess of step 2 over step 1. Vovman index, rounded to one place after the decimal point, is -1.9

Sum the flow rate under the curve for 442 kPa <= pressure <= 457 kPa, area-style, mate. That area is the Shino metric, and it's 188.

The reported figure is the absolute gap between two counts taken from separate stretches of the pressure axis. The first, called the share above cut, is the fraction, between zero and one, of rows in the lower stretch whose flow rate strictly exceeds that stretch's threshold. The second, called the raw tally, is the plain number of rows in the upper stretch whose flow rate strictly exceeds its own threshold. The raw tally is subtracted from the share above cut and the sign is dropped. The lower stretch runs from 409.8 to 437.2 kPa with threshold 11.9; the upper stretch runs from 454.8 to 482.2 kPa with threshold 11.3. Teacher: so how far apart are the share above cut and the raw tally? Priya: 11.0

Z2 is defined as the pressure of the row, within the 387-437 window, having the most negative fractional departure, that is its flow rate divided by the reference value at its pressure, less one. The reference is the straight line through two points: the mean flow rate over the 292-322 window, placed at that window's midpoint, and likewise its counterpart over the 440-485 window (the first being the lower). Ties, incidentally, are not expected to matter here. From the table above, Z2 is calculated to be 423.5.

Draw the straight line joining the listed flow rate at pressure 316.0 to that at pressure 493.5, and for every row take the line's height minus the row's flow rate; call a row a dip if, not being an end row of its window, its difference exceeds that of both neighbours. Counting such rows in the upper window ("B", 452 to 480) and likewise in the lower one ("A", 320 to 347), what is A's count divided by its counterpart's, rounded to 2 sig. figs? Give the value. 1.0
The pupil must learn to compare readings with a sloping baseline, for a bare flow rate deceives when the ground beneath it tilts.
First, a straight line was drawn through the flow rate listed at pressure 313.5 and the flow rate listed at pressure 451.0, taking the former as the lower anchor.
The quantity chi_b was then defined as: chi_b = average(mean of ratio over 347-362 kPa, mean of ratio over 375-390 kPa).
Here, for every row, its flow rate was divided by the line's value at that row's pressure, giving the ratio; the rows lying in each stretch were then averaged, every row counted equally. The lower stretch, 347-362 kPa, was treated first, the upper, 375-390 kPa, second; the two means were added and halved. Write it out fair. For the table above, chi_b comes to 1.02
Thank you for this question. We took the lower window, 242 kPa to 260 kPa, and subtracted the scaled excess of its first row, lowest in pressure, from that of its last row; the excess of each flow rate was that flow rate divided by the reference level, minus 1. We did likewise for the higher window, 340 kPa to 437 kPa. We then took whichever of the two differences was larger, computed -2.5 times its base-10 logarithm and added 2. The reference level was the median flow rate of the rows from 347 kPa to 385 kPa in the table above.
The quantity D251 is 5.2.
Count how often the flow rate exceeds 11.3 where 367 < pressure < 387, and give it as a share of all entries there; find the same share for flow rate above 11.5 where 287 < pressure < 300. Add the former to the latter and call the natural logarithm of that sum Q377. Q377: 0.0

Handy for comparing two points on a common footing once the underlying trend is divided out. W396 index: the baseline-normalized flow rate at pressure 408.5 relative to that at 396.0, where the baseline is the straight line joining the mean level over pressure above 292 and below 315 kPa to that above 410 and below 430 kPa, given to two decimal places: 0.99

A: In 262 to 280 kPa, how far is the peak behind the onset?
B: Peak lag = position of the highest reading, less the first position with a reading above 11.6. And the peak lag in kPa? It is 2.5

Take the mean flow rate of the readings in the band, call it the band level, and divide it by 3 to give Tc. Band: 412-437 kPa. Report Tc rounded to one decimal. 2.9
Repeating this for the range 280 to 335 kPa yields 3.6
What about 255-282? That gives 4.0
